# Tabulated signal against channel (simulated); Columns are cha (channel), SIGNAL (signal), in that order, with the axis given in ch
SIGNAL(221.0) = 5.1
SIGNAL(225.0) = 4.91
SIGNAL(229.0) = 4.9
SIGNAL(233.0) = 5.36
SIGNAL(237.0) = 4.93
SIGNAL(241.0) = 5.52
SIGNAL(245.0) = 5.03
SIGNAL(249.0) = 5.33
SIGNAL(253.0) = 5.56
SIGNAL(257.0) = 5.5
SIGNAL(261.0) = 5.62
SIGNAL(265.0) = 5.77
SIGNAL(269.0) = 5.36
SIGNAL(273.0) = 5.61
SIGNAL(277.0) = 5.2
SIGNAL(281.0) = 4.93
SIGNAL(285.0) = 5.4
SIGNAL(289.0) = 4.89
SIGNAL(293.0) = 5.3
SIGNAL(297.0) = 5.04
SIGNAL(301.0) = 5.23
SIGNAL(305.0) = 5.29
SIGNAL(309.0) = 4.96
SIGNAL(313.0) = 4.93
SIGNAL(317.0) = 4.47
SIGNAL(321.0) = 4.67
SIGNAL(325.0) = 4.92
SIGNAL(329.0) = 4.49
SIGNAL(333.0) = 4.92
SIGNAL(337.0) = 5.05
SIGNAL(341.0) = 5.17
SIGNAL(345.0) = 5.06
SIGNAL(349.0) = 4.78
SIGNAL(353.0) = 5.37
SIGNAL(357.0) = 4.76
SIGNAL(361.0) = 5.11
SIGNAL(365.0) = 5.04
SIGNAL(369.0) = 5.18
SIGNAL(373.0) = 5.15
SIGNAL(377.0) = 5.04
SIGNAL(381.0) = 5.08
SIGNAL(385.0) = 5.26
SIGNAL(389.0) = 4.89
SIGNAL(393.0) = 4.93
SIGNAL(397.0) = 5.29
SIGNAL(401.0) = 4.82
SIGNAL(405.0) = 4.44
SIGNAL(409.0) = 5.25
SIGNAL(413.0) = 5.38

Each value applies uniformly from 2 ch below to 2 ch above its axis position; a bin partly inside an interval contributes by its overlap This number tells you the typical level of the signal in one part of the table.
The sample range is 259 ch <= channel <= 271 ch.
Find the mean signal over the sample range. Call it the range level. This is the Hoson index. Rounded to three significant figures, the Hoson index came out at 5.58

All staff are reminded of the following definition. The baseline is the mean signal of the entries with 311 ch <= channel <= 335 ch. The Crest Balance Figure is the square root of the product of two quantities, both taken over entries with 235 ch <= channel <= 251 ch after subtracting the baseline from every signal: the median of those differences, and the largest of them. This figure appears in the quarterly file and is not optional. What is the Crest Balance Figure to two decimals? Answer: 0.59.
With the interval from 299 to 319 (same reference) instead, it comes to 0.36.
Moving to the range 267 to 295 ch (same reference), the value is 0.70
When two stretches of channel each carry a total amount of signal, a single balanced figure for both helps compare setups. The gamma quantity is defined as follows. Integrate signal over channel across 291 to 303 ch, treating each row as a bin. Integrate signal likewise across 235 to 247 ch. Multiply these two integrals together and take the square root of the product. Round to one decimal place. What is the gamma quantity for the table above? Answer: 62.1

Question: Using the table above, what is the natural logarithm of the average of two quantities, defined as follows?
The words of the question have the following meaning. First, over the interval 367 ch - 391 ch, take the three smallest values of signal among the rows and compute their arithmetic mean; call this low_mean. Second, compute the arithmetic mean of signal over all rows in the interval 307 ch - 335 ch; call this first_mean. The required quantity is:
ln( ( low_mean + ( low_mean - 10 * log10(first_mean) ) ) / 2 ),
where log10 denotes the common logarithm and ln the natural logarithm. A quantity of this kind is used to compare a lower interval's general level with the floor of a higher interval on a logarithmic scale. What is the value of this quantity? 0.48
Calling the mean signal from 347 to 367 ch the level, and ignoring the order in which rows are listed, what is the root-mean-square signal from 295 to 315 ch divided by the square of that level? 0.203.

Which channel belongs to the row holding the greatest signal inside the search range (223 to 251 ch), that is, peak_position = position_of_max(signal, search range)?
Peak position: 241.0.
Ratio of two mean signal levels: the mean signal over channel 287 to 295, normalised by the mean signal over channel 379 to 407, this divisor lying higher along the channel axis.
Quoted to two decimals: 1.03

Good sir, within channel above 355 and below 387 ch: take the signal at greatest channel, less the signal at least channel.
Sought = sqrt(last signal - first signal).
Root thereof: 0.707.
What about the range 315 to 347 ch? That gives 0.768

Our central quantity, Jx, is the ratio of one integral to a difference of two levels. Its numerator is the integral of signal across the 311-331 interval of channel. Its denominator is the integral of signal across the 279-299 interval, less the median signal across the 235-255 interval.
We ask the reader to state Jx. 0.97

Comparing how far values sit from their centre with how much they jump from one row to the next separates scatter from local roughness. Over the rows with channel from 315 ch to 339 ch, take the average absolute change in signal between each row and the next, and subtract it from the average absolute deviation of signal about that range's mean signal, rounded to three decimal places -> -0.078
